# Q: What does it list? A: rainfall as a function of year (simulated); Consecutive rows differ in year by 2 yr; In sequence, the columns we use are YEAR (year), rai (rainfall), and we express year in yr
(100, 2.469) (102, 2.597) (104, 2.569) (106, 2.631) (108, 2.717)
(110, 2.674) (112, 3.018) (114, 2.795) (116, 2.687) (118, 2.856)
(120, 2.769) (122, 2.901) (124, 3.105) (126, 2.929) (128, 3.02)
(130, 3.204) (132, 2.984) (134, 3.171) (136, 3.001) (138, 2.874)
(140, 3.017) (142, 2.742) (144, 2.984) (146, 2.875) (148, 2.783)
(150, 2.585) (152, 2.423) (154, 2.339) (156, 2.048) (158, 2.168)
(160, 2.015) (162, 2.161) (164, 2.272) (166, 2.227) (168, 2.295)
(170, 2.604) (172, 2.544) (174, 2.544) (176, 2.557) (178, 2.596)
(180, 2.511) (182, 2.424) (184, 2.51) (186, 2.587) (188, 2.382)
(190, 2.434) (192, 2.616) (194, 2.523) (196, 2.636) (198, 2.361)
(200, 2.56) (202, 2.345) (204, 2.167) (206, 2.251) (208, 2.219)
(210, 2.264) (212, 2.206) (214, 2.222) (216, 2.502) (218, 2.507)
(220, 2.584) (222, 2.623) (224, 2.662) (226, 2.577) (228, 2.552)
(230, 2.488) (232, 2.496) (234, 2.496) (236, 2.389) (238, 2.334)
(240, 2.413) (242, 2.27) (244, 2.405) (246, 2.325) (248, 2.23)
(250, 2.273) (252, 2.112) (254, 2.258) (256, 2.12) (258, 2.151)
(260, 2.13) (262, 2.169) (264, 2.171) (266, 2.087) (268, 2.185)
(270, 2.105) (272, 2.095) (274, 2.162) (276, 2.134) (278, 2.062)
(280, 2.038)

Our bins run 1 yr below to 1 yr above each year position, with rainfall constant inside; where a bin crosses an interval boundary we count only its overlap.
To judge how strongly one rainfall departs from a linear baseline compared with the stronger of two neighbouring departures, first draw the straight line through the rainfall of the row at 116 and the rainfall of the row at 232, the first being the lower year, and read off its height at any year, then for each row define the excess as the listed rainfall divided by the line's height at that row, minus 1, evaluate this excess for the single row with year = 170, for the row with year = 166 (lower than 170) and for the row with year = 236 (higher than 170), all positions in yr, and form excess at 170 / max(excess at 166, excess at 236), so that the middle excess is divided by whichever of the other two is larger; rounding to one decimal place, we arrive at -0.1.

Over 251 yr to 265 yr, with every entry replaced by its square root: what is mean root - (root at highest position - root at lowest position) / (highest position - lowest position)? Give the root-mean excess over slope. 1.47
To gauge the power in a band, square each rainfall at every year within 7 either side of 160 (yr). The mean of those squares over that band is 4.7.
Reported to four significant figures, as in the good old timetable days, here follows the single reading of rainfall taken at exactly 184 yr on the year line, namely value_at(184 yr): 2.510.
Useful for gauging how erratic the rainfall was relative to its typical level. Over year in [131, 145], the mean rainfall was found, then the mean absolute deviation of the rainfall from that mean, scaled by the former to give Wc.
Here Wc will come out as 0.031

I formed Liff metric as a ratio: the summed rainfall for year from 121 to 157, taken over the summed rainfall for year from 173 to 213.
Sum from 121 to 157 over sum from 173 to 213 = 1.0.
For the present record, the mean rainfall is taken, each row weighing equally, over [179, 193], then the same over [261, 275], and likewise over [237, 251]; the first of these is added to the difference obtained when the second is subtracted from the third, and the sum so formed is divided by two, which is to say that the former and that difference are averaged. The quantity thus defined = 1.34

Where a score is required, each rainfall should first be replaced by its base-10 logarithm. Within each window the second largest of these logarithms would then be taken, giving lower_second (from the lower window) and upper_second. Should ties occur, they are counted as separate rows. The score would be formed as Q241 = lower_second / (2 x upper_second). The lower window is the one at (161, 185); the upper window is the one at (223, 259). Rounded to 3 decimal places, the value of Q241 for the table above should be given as 0.504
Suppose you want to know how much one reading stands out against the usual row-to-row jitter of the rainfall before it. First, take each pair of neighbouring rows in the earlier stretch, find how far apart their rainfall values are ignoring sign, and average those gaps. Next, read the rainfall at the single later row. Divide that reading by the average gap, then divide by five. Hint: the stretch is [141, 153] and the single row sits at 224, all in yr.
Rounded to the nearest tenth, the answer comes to 3.3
